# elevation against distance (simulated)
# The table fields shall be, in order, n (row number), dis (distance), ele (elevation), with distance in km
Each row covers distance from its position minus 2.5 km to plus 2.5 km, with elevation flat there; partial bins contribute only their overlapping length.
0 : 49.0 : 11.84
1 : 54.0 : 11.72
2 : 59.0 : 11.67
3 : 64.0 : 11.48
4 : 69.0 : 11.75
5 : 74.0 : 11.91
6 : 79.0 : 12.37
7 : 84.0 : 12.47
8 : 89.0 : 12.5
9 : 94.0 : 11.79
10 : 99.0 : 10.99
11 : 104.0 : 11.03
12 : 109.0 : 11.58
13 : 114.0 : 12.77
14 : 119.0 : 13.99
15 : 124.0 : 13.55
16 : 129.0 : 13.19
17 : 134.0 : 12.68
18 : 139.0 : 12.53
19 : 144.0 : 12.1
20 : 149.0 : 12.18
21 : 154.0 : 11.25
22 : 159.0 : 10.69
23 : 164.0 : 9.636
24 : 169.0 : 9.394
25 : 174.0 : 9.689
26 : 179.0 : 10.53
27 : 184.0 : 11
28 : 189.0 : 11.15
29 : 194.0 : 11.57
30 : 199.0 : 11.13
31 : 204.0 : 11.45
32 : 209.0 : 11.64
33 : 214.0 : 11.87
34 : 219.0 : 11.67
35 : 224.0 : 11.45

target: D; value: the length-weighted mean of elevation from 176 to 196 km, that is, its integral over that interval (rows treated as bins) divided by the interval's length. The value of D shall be 11.0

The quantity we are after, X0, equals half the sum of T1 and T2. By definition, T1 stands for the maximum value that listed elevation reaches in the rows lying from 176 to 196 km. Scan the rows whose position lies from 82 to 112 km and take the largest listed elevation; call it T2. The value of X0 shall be 12.0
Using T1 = 11.57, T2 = 12.5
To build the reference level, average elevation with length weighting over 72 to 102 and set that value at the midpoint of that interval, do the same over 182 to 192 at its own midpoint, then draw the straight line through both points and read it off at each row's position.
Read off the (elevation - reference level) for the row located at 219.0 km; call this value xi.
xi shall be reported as 0.9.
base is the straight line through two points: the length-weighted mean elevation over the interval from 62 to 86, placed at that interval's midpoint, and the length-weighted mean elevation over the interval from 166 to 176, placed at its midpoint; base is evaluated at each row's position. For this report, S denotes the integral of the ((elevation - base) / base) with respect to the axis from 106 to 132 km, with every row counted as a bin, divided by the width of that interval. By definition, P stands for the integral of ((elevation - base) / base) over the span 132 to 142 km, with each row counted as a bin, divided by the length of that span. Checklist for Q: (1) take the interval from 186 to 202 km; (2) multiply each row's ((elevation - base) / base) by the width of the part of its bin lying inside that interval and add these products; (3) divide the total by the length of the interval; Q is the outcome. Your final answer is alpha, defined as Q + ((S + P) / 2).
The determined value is 0.46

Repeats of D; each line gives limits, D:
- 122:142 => 13.0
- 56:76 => 11.7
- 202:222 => 11.7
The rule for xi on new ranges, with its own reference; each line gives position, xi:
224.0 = 0.7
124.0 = 1.9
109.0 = -0.2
